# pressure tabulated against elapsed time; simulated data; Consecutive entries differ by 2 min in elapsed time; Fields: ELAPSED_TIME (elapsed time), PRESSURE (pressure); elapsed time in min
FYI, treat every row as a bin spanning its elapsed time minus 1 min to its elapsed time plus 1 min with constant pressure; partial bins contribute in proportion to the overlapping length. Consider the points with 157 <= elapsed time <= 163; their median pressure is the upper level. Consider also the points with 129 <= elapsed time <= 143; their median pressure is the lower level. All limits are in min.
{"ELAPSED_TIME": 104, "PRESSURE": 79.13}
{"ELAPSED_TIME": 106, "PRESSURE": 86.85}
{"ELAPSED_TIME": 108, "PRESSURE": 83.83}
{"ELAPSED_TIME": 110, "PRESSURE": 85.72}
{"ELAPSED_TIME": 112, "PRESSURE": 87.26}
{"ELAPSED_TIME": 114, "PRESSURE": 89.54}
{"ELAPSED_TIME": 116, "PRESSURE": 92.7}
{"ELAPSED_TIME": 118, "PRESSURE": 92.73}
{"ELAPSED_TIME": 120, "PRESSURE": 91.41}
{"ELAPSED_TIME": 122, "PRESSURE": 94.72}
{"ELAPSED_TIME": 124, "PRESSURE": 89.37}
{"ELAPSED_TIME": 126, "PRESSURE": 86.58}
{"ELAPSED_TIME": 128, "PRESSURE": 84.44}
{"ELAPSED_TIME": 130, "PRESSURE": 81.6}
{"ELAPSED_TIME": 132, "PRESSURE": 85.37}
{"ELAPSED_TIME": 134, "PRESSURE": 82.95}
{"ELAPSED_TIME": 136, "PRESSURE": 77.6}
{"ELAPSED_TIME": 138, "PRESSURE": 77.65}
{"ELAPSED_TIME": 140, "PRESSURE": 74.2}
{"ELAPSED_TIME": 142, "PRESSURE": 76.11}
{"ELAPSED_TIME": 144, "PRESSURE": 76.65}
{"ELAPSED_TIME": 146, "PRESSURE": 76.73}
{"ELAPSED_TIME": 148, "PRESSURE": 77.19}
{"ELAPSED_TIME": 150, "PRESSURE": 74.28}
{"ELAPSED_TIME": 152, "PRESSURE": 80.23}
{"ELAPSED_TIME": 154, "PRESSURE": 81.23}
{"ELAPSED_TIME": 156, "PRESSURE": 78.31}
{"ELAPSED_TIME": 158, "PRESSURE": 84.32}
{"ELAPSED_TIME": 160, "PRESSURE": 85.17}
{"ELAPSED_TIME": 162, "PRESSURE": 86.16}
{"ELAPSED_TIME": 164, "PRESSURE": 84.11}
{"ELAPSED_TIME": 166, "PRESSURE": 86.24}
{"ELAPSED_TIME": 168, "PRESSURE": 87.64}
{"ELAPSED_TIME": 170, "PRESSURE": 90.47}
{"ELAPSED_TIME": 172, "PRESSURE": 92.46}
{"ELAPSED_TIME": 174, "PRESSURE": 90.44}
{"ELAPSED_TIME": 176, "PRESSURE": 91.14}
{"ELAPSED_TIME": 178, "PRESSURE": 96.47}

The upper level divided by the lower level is 1.10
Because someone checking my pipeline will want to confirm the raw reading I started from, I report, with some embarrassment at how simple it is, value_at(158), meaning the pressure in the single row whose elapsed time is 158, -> 84.32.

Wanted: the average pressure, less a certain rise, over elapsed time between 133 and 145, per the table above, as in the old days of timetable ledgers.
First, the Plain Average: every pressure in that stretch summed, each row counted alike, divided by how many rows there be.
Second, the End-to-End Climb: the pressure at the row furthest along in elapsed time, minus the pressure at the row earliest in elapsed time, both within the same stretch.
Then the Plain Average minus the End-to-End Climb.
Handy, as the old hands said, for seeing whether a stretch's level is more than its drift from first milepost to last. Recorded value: 83.8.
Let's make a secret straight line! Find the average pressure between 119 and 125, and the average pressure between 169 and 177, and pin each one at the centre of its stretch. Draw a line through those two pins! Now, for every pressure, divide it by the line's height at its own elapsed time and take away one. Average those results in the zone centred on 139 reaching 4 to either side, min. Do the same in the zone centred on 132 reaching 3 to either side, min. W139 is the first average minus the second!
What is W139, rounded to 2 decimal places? -0.07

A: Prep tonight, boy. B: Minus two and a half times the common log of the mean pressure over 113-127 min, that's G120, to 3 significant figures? -4.90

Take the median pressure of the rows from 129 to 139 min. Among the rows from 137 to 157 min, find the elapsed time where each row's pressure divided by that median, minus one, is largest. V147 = 154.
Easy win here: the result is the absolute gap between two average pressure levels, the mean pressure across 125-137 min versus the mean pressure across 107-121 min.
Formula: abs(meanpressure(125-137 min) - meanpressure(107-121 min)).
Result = 5.9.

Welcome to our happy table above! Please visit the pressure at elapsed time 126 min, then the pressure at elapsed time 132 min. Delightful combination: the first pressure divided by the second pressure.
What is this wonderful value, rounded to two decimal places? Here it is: 1.01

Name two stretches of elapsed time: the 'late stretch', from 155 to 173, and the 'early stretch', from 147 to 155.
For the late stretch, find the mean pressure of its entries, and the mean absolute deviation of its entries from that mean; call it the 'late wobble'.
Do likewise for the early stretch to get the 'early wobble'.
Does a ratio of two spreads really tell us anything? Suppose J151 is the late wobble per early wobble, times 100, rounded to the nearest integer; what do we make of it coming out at 111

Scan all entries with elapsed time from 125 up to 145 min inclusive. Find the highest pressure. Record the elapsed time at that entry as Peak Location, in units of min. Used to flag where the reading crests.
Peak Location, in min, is 126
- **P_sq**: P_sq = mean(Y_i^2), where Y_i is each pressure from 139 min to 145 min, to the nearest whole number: 5725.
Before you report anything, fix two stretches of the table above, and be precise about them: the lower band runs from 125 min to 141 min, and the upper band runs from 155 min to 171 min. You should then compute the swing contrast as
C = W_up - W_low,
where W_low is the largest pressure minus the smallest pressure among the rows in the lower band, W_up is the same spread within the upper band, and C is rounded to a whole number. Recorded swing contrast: 0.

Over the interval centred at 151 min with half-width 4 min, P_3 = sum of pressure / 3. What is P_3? 104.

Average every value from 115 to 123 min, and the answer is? 93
